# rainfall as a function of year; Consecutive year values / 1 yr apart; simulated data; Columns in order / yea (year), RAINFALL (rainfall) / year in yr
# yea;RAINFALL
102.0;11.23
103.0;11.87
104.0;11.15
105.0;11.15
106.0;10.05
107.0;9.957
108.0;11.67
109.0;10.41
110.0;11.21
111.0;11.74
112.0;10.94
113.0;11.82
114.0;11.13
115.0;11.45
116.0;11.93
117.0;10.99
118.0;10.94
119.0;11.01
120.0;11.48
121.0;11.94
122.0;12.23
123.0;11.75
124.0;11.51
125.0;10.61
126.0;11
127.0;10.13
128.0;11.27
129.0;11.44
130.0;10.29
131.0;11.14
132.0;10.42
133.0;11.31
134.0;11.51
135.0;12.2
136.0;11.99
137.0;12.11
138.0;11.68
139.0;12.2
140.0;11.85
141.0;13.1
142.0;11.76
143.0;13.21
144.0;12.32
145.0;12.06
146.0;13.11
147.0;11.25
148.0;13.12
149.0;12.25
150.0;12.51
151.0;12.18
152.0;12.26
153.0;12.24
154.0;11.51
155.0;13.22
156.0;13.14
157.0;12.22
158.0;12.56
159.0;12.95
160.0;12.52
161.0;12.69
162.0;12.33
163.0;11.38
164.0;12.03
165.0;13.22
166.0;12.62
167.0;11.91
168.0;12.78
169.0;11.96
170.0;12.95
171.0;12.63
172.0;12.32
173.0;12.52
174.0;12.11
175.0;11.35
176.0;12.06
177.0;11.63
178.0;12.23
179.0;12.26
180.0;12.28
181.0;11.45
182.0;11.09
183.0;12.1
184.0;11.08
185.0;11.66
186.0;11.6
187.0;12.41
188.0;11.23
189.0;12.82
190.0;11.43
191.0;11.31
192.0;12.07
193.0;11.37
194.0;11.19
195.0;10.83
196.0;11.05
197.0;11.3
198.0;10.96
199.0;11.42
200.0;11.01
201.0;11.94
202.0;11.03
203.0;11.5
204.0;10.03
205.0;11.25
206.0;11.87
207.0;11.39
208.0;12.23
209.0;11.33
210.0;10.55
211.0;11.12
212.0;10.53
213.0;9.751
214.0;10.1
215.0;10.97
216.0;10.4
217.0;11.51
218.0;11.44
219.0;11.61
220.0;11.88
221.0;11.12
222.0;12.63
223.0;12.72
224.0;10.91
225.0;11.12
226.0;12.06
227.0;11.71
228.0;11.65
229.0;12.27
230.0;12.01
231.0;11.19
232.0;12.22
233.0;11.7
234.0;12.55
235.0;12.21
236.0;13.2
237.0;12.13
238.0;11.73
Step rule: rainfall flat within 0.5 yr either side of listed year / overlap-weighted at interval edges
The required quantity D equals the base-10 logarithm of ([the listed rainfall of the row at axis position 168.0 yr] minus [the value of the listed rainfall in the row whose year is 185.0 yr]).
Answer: 0.0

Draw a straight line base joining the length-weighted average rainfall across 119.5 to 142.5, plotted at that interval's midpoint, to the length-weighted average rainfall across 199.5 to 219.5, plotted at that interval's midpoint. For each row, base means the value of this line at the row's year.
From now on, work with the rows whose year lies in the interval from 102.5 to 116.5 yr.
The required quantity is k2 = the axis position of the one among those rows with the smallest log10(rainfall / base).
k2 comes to 107.0 yr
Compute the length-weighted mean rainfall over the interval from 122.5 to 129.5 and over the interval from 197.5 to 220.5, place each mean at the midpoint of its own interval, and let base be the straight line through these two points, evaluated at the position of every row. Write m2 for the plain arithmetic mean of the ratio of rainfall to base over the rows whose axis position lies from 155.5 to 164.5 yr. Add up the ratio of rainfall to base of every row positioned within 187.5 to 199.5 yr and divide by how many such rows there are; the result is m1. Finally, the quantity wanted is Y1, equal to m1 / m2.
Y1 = 0.92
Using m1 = 1.03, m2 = 1.12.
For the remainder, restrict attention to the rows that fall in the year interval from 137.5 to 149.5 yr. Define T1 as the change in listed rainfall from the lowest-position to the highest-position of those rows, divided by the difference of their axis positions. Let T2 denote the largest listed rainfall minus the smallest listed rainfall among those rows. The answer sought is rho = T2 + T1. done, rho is 2.01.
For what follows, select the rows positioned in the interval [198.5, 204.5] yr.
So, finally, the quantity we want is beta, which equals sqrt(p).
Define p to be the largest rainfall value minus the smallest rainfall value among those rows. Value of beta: 1.38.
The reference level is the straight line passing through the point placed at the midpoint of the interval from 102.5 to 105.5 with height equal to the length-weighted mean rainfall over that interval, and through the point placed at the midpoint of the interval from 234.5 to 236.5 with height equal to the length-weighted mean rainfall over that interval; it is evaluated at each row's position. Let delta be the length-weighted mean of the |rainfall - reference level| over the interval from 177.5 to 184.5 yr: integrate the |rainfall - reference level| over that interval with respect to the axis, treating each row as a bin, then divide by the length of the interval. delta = 0.48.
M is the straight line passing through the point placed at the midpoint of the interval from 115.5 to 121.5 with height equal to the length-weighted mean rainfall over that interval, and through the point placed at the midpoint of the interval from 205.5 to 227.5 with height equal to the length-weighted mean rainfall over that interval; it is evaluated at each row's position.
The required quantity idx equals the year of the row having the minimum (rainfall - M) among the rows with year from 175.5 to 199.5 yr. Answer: 195.0 yr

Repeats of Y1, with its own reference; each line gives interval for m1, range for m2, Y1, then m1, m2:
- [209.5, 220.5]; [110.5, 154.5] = 0.93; 0.98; 1.05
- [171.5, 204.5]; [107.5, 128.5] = 1.03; 1.04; 1.02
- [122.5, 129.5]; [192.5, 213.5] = 1.00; 1.00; 1.00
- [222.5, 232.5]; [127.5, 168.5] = 0.97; 1.06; 1.09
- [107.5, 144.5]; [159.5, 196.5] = 0.96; 1.04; 1.08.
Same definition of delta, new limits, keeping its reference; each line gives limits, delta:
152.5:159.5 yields 0.75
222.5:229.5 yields 0.87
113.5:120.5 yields 0.36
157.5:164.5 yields 0.56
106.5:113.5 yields 0.59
